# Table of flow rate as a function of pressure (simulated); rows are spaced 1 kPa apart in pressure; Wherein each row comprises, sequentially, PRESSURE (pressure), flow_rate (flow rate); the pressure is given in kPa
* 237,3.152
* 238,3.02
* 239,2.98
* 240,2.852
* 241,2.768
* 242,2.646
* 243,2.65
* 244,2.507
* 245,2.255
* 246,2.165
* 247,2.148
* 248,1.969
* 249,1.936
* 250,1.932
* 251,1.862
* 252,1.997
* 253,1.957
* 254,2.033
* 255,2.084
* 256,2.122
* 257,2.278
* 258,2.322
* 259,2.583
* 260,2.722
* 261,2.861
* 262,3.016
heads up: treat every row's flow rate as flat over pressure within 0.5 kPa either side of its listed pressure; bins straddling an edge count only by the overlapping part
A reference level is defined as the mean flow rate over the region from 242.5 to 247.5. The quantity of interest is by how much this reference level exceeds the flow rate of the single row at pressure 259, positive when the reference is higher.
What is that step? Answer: -0.2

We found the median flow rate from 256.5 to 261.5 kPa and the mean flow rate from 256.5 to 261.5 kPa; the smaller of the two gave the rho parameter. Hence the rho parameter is 2.6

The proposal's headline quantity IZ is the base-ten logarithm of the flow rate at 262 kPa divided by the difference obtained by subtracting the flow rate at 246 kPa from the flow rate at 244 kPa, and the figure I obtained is 0.95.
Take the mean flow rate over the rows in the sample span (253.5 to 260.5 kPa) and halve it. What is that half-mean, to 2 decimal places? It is 1.15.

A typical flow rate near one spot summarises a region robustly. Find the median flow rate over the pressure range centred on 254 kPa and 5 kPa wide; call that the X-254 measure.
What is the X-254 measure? 2.0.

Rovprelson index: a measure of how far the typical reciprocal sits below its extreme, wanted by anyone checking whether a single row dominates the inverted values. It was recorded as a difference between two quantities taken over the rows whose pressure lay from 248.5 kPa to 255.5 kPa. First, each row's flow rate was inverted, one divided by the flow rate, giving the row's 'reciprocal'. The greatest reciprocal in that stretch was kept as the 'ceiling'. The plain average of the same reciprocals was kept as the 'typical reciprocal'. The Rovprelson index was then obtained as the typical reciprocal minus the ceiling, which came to -0.03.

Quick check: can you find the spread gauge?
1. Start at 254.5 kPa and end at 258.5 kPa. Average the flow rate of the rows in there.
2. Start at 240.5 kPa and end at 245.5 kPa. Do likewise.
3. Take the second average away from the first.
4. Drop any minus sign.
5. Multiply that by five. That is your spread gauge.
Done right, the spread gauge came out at 1.8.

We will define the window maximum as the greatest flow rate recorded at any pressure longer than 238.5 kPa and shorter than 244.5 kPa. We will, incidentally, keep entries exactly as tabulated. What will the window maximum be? 2.98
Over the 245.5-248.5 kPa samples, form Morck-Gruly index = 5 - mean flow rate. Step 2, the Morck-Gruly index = 2.91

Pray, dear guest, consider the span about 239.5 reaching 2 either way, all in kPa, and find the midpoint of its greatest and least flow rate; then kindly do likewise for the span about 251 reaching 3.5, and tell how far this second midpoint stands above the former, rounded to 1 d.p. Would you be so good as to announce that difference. -0.9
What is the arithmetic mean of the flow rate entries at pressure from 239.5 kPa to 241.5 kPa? 2.81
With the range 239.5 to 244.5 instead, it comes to 2.68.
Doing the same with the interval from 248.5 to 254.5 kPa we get 1.95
